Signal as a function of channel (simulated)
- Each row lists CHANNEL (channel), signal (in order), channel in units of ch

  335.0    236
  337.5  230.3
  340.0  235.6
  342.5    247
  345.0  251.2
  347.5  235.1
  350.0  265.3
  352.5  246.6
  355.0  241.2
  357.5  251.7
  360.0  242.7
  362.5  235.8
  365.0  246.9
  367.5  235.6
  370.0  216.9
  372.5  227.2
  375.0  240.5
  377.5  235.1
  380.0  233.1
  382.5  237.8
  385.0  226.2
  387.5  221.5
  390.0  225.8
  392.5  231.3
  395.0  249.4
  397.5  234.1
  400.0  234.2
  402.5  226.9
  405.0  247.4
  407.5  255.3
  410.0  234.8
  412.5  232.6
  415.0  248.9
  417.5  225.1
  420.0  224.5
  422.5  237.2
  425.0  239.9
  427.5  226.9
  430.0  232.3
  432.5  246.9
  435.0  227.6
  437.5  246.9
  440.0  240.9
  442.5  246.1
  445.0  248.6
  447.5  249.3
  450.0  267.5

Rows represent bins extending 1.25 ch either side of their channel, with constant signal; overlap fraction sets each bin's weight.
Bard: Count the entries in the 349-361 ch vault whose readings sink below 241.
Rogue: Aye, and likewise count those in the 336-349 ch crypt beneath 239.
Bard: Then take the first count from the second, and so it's 3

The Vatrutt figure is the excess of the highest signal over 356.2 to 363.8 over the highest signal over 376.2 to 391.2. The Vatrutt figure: 14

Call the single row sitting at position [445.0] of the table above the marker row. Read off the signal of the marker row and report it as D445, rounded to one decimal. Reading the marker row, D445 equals 248.6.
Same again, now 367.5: 235.6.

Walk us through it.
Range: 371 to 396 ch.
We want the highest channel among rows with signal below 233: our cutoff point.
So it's 392.5 ch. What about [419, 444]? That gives 435.0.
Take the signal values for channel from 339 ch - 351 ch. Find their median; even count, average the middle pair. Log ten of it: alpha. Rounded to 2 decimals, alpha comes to 2.39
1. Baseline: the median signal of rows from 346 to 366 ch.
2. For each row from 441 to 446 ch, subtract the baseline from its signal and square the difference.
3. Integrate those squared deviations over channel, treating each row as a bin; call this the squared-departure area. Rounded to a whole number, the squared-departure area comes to 44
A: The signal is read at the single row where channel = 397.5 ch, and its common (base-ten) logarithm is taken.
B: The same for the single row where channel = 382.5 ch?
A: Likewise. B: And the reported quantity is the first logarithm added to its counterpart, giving 4.75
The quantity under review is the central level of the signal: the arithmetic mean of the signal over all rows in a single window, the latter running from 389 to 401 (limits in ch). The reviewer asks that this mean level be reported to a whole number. 235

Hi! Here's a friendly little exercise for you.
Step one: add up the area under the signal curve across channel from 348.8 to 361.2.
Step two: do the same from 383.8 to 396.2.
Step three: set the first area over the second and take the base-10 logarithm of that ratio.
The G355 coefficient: 0.034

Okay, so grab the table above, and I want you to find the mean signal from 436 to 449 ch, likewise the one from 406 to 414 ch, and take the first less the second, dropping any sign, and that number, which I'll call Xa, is 5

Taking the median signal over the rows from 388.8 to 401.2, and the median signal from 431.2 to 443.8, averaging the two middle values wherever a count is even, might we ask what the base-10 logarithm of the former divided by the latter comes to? -0.022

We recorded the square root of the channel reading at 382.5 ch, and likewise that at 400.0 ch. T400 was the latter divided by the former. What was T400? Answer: 0.99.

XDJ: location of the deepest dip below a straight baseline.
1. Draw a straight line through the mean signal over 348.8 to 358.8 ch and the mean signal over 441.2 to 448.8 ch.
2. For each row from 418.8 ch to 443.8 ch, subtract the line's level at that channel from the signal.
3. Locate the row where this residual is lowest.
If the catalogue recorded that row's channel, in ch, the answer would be 420.0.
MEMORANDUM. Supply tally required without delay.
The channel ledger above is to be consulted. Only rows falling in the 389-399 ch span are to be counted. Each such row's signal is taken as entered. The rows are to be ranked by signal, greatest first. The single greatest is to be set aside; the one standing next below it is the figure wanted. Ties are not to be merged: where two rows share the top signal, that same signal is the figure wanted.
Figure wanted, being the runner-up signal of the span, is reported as 234.1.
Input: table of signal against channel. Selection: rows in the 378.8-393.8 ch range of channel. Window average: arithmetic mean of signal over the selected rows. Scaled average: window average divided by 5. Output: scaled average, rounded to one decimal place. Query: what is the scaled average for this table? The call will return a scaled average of 45.9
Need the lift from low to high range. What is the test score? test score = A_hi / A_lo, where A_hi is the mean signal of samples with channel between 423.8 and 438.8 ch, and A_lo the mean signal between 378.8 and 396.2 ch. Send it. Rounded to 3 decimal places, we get 1.020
